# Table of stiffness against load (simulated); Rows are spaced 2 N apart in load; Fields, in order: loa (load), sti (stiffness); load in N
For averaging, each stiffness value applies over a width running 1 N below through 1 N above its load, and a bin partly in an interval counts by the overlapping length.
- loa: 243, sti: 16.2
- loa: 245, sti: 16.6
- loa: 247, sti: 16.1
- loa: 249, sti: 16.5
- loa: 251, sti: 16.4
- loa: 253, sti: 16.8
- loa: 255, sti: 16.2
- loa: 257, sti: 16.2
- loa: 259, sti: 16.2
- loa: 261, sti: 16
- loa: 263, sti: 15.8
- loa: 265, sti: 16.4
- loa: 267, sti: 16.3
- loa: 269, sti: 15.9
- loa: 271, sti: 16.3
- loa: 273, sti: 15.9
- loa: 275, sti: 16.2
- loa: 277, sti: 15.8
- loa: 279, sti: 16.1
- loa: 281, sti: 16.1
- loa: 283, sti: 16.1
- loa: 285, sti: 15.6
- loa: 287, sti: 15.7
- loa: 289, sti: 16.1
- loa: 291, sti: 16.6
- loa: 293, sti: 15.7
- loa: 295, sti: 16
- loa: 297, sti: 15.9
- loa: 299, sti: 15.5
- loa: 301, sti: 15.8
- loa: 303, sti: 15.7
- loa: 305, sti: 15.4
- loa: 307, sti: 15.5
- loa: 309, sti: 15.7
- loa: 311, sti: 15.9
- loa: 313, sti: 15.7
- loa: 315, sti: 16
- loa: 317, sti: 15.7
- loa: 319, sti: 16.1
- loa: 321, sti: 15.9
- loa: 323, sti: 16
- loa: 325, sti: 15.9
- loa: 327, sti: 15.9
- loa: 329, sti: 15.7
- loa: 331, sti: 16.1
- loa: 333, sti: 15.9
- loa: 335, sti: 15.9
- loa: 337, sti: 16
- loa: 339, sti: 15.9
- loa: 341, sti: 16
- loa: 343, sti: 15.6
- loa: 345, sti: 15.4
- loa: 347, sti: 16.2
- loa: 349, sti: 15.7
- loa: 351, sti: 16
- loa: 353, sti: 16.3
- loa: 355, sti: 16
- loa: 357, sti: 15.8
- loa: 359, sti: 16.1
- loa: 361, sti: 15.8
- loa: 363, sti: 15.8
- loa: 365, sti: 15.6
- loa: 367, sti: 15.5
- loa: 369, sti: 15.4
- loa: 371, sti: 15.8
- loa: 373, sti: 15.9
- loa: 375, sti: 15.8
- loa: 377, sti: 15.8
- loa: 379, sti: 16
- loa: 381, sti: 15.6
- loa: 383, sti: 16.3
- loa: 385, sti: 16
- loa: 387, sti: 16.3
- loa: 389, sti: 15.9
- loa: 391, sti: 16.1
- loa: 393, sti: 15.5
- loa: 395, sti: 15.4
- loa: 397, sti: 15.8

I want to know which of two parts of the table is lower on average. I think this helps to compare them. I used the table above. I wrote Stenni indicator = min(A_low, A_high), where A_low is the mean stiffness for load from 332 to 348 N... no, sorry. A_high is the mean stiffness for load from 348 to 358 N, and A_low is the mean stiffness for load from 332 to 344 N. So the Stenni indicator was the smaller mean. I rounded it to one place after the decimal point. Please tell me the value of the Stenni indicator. 15.9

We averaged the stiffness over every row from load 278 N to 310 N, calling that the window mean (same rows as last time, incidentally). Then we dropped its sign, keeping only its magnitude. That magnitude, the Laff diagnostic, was 15.8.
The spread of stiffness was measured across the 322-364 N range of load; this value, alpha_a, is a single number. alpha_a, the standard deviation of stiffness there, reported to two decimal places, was 0.20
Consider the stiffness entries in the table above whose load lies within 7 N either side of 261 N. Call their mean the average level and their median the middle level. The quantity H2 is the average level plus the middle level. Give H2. 32.4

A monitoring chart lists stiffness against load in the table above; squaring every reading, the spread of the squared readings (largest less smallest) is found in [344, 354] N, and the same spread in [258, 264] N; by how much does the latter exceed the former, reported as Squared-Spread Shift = -16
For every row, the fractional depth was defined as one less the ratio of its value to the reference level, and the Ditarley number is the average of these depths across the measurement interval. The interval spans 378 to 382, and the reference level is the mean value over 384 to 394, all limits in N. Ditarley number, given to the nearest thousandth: 0.010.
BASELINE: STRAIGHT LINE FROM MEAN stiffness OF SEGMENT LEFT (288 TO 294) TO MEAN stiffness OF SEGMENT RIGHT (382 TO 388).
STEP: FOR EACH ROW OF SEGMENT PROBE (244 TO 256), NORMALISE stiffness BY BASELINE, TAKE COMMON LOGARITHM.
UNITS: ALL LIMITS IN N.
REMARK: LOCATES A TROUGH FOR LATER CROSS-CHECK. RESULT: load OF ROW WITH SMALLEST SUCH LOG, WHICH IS 247 N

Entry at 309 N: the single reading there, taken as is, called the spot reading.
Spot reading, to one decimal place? 15.7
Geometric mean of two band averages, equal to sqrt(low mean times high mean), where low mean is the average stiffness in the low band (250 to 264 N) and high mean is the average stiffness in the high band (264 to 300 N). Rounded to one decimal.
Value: 16.1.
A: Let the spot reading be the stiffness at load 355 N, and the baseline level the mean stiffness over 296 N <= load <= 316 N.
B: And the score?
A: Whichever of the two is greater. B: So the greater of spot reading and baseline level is 16.0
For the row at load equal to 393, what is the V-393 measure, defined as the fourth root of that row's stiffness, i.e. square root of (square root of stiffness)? 1.98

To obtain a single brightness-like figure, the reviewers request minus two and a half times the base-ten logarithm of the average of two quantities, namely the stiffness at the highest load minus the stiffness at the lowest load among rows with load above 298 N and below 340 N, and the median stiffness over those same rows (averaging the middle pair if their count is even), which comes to -2.28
